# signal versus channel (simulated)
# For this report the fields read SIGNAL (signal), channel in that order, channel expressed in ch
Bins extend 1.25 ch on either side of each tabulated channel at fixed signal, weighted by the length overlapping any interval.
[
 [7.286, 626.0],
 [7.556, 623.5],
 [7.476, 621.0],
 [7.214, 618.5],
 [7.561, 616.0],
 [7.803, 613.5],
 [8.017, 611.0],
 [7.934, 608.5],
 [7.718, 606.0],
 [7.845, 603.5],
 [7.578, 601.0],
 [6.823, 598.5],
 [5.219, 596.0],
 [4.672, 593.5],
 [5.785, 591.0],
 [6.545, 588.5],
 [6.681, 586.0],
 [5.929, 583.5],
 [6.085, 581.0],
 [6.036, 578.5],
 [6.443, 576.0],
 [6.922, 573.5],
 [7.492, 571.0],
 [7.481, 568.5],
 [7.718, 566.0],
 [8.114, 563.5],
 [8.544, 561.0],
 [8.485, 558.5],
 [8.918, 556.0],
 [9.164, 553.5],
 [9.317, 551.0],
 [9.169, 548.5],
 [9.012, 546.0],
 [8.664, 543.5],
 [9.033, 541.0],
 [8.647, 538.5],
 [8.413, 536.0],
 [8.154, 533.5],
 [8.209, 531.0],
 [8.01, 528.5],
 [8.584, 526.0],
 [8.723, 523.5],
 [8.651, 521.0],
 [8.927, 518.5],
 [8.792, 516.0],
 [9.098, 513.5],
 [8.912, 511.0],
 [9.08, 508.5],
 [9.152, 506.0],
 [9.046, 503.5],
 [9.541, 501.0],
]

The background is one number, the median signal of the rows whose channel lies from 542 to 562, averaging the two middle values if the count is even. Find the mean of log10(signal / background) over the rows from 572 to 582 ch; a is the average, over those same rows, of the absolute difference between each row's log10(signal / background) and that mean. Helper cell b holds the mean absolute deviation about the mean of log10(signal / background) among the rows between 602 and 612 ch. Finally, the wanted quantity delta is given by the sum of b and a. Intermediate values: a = 0.021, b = 0.005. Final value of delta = 0.026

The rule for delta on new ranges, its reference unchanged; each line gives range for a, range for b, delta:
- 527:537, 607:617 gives 0.014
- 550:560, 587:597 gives 0.061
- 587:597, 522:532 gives 0.062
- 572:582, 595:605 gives 0.078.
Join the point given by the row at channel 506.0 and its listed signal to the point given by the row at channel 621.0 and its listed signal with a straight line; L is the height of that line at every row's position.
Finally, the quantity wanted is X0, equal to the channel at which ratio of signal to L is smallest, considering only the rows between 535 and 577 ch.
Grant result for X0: 576.0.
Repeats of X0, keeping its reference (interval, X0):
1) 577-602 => 593.5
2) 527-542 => 528.5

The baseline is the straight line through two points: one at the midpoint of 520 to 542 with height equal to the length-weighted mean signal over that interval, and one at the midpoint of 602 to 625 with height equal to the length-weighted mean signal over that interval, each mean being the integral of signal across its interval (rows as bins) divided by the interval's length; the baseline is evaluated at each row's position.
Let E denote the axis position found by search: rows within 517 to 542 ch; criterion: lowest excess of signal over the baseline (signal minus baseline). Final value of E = 528.5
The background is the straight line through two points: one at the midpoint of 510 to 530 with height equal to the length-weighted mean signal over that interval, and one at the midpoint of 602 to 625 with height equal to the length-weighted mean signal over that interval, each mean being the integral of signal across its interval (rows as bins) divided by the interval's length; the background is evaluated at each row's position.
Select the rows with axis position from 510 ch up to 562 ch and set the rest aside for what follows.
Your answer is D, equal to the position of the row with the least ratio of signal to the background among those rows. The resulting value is 528.5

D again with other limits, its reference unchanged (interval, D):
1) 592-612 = 593.5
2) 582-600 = 593.5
